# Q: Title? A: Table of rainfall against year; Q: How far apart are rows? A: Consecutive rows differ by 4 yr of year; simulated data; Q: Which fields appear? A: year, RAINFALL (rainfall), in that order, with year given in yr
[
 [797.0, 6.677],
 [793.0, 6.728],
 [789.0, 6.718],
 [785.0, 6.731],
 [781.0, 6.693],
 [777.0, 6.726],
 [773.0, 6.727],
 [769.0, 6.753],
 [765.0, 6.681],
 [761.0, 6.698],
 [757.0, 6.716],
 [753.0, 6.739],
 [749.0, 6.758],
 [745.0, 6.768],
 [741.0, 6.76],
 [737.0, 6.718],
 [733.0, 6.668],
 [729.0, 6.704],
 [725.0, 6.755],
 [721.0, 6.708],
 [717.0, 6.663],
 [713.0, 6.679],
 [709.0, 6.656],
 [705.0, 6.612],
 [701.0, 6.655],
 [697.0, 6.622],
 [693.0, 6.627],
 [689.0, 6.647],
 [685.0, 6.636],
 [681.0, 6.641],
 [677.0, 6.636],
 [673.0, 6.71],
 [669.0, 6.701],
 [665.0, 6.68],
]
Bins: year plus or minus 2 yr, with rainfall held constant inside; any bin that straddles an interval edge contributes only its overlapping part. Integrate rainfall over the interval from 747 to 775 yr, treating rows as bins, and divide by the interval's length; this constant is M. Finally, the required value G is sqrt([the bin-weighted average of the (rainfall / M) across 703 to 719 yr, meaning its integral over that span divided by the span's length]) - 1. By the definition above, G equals -0.005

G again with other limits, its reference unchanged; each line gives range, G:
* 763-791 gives 0.000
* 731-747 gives 0.000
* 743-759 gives 0.002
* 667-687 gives -0.004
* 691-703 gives -0.007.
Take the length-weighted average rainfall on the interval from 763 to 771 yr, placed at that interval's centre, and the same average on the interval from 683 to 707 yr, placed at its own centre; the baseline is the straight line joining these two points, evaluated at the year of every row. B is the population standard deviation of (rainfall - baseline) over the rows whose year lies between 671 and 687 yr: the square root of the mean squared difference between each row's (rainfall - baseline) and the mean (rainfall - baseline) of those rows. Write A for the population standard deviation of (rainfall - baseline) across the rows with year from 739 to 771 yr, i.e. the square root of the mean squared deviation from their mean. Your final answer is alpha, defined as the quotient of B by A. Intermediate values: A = 0.038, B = 0.036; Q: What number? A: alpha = 0.94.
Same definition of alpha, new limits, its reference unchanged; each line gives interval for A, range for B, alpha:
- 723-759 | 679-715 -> 0.61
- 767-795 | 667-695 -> 1.79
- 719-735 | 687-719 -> 0.52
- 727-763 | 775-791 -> 0.48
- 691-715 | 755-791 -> 1.14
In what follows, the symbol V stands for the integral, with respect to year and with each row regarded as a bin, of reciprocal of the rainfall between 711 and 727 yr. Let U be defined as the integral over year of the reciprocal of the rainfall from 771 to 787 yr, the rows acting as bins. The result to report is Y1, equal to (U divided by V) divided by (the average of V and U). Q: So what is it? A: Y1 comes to 0.418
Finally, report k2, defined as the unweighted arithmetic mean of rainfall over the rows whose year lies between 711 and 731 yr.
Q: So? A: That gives 6.70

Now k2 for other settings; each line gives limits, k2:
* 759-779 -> 6.72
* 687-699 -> 6.63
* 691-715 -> 6.64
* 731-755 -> 6.74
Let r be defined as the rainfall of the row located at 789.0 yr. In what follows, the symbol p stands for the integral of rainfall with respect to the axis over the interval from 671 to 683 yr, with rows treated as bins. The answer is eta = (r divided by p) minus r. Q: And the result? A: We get -6.63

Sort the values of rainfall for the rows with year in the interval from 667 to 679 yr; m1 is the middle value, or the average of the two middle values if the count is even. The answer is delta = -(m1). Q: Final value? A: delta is -6.701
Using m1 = 6.701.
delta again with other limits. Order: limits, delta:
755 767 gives -6.698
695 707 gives -6.622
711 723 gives -6.679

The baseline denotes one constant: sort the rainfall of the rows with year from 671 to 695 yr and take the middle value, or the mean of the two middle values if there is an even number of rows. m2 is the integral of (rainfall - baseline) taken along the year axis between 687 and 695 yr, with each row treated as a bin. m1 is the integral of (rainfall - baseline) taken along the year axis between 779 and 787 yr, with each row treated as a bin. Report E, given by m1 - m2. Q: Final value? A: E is 0.6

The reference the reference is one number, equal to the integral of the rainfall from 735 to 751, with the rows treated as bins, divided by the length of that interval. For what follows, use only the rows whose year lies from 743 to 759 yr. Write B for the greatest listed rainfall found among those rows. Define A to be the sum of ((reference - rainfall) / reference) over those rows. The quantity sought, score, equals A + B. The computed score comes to 6.77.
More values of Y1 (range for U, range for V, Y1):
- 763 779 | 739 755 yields 0.423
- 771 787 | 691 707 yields 0.412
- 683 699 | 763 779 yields 0.423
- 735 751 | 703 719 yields 0.413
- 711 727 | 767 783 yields 0.421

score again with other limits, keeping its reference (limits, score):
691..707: 6.73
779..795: 6.75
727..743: 6.78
